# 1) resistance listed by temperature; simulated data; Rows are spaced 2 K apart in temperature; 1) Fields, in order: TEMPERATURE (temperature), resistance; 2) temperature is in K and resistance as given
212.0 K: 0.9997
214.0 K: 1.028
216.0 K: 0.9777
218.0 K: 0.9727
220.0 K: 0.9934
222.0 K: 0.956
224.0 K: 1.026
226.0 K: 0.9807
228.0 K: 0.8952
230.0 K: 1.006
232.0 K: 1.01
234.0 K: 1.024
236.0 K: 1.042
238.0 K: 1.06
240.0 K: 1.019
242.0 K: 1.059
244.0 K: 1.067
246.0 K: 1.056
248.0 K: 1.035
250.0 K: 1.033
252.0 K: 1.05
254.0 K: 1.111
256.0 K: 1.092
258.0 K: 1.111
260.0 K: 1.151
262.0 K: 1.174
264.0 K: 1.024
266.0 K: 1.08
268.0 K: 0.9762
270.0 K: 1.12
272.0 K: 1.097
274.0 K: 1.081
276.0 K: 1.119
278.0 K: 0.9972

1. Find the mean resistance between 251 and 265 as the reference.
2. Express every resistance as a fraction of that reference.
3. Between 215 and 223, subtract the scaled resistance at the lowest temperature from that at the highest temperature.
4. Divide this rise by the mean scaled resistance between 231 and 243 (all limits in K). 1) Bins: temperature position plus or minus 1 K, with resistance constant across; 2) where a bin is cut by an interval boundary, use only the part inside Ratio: -0.021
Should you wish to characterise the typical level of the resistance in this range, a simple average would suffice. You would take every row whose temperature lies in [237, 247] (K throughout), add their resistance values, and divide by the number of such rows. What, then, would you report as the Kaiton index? 1.05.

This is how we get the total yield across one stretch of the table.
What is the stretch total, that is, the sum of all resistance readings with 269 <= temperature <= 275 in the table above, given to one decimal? 3.3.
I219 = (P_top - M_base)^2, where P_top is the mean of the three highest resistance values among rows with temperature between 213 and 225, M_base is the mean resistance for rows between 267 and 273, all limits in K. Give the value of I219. 0.0024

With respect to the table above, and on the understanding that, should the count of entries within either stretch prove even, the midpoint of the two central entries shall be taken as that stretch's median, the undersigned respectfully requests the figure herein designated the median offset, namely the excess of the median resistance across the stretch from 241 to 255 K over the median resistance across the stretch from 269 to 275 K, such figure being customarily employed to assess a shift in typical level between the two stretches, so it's -0.041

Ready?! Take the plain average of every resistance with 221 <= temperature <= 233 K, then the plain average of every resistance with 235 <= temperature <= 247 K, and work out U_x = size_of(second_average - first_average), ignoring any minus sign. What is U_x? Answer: 0.07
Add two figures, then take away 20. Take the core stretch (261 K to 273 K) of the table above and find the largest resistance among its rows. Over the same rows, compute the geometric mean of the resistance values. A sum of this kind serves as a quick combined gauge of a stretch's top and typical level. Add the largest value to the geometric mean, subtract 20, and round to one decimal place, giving -17.7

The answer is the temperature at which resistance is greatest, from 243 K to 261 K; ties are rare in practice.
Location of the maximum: 260.0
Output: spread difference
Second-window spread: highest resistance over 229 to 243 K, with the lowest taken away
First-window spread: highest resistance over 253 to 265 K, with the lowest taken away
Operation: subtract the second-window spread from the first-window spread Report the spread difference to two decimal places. 0.10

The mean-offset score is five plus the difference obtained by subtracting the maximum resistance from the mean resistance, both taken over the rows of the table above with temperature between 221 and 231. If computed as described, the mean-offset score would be 4.95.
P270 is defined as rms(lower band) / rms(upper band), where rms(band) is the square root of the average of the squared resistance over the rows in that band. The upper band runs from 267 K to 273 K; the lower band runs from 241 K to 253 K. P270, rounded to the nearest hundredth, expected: 0.98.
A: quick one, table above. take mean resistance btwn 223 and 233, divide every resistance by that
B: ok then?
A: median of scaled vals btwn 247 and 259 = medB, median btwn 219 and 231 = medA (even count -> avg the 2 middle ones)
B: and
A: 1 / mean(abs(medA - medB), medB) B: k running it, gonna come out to 1.70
